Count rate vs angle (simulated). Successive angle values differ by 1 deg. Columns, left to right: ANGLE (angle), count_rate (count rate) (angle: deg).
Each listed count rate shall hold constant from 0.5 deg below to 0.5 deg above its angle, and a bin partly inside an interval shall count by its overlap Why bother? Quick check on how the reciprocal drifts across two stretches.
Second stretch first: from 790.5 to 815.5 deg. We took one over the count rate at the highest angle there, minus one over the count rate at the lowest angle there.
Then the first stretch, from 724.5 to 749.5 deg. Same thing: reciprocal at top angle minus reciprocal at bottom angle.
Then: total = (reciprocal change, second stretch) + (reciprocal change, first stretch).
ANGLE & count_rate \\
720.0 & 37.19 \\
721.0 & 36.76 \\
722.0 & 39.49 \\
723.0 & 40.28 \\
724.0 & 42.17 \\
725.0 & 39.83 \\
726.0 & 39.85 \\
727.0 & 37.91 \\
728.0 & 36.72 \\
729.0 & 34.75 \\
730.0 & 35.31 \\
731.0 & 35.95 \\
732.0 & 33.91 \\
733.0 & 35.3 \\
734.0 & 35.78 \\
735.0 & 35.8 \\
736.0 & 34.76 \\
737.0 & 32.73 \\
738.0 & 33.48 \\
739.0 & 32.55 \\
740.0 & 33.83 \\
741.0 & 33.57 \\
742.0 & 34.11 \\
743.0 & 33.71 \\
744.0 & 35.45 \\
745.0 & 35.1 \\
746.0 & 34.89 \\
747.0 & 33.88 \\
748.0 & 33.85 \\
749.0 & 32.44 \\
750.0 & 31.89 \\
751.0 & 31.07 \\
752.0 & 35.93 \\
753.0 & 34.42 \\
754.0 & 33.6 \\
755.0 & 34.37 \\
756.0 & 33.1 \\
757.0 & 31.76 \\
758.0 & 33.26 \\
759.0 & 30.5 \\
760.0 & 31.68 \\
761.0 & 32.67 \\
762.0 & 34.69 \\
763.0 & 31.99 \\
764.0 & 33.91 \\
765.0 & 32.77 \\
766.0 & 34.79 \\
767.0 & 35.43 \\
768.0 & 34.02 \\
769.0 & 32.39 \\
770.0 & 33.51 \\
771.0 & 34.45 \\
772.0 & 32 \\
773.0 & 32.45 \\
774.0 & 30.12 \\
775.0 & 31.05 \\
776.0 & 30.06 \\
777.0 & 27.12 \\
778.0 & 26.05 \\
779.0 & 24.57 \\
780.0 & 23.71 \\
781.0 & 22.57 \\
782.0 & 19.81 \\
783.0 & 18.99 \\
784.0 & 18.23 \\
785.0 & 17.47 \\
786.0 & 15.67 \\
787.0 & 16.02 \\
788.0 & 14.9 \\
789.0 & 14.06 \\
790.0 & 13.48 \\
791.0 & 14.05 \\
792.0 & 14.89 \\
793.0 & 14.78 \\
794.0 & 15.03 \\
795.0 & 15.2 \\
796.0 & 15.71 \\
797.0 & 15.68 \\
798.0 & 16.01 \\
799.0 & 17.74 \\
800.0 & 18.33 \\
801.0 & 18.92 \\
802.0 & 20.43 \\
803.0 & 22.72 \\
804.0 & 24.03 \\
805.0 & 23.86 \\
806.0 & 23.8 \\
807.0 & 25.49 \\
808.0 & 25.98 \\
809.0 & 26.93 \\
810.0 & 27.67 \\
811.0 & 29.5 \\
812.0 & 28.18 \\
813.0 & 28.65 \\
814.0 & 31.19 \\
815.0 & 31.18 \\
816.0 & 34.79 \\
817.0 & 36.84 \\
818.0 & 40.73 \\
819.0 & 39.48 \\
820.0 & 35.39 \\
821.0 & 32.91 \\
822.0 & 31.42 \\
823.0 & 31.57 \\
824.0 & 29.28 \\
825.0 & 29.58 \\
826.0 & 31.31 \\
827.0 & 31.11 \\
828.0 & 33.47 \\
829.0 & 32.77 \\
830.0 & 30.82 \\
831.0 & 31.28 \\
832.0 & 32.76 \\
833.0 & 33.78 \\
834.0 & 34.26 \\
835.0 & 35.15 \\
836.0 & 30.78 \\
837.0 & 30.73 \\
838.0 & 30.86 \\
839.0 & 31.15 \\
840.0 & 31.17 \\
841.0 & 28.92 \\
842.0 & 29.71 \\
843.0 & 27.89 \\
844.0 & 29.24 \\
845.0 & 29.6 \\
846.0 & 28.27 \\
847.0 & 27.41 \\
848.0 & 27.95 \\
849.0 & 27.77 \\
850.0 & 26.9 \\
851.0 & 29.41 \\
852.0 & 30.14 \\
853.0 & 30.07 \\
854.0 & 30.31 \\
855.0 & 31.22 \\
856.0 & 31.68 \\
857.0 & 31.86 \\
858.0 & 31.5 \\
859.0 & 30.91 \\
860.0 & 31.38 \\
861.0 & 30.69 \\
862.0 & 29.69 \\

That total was -0.033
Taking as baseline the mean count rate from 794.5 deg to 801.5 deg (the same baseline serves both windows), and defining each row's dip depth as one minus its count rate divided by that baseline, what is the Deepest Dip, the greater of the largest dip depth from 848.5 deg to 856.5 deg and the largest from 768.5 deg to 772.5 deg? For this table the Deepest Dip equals -0.60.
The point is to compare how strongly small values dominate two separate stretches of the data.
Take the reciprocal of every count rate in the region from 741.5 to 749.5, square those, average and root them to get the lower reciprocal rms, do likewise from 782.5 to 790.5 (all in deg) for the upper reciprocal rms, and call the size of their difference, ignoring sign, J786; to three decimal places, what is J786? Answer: 0.034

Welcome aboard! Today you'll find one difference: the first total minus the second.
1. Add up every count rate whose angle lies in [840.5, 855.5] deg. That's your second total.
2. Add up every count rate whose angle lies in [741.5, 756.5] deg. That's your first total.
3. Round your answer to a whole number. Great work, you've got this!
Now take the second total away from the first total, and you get 73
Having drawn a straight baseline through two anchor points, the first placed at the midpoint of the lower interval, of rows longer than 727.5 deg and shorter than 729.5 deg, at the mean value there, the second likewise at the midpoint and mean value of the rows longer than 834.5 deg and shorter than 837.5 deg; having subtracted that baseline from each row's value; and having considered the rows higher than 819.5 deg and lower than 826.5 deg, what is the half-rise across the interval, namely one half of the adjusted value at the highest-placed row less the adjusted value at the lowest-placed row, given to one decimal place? -1.9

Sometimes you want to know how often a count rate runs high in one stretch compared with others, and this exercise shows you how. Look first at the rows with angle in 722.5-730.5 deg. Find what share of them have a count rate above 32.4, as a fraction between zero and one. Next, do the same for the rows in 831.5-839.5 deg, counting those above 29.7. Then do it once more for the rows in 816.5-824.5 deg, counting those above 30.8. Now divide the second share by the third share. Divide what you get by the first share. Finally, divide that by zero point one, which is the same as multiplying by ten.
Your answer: 11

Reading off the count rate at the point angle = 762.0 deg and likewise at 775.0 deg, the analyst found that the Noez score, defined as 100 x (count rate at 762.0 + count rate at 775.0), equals 6574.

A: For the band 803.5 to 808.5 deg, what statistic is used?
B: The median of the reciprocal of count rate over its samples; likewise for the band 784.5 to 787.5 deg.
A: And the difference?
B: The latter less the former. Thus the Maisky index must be 0.021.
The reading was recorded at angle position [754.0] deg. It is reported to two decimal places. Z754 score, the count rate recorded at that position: 33.60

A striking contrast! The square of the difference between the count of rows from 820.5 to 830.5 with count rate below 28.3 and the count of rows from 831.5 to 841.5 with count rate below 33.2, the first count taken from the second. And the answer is 49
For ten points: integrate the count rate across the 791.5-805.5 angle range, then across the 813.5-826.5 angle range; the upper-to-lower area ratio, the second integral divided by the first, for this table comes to 1.7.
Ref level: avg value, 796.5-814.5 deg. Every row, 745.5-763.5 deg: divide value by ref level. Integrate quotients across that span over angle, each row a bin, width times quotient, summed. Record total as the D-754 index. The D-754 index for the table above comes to 25 deg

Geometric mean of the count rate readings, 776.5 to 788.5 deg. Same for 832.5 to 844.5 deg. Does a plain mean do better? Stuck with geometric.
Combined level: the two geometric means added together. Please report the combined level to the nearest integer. 51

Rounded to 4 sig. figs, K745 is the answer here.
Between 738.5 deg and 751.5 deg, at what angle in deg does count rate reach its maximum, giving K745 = 744.0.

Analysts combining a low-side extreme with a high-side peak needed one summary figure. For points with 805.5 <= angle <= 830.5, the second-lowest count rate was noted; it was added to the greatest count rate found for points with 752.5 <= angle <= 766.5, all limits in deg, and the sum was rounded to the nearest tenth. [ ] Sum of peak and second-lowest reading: 60.3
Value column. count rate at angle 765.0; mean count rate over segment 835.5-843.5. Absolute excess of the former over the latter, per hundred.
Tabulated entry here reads 0.026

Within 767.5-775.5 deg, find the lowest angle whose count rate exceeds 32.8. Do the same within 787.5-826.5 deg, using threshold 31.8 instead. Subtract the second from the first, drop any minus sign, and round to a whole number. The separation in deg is 48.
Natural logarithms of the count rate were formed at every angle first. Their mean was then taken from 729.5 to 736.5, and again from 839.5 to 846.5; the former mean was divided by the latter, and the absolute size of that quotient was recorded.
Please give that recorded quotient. 1.06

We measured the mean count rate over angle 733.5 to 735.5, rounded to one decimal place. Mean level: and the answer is 35.8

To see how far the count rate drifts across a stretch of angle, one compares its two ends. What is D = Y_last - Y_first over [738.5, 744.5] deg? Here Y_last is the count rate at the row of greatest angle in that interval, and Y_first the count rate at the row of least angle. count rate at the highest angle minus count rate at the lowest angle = 3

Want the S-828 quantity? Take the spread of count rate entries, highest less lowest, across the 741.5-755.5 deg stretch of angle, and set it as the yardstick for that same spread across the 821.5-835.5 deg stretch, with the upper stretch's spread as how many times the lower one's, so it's 1.2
